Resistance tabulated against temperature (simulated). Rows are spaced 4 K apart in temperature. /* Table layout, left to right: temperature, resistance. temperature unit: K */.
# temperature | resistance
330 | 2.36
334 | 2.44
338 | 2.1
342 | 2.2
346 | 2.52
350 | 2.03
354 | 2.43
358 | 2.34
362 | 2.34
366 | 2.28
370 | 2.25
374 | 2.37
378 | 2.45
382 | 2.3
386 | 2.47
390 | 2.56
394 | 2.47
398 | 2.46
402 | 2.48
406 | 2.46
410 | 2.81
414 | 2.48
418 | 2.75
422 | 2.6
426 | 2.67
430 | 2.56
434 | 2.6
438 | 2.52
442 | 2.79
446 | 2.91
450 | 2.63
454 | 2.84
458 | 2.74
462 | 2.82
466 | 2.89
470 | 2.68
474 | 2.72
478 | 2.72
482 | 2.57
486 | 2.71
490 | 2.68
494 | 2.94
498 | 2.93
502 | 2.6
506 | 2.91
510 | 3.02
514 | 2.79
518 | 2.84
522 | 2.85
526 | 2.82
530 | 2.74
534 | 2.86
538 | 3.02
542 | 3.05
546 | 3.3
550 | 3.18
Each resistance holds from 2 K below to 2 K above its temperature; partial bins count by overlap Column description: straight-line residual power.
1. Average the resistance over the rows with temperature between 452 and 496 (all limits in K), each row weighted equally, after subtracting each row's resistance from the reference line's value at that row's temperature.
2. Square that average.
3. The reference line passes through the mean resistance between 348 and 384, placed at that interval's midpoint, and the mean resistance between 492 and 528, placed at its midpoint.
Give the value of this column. 0.001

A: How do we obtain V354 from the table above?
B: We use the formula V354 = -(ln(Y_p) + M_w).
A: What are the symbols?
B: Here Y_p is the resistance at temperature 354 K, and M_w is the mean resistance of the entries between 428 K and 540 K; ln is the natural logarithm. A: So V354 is -3.66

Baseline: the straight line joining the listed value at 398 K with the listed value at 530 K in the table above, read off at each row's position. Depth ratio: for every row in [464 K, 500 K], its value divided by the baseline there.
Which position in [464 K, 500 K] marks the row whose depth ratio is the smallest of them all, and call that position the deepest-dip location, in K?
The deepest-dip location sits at 482 K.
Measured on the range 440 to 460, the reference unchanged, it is 450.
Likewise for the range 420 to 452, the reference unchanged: 438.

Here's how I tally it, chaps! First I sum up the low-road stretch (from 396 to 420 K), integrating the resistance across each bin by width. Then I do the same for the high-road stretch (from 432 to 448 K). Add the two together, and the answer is 105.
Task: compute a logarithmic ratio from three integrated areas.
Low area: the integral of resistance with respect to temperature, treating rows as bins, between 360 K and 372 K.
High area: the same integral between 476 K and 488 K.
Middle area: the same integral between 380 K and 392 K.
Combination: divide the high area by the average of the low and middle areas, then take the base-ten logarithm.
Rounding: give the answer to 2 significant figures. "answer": 0.052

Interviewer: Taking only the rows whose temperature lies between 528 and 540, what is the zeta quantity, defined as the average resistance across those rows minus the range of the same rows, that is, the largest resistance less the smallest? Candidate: 2.59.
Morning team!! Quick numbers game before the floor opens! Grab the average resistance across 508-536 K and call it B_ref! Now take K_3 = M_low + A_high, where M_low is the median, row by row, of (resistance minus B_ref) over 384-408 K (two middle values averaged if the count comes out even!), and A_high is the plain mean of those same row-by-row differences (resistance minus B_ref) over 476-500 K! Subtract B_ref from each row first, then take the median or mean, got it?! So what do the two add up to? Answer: -0.46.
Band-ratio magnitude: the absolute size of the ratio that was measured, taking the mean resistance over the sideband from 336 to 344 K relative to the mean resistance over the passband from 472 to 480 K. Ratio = 0.79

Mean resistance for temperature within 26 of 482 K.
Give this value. 2.76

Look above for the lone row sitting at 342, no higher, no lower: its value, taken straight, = 2.2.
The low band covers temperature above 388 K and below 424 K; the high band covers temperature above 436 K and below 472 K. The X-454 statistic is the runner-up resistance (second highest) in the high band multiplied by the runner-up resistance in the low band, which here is 7.95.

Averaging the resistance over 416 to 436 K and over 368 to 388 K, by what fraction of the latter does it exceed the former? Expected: -0.11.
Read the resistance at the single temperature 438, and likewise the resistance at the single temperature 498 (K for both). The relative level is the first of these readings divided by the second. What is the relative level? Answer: 0.86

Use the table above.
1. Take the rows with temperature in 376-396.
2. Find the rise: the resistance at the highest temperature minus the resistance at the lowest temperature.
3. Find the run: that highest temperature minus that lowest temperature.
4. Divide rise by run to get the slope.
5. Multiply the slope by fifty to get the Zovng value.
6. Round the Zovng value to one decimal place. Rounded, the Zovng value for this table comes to 0.1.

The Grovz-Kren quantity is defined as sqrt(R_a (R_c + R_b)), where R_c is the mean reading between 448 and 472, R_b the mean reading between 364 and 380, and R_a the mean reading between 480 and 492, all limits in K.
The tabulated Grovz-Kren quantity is 3.68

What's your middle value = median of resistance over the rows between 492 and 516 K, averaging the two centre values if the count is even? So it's 2.92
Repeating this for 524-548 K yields 2.94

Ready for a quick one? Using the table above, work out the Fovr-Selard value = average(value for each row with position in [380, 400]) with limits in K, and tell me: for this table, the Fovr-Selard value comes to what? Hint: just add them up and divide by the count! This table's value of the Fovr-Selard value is 2.45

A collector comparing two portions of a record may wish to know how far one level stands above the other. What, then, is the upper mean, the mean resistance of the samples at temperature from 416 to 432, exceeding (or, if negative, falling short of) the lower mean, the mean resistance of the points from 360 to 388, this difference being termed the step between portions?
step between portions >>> 0.29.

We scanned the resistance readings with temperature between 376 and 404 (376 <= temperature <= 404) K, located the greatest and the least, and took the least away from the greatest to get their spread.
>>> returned 0.26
